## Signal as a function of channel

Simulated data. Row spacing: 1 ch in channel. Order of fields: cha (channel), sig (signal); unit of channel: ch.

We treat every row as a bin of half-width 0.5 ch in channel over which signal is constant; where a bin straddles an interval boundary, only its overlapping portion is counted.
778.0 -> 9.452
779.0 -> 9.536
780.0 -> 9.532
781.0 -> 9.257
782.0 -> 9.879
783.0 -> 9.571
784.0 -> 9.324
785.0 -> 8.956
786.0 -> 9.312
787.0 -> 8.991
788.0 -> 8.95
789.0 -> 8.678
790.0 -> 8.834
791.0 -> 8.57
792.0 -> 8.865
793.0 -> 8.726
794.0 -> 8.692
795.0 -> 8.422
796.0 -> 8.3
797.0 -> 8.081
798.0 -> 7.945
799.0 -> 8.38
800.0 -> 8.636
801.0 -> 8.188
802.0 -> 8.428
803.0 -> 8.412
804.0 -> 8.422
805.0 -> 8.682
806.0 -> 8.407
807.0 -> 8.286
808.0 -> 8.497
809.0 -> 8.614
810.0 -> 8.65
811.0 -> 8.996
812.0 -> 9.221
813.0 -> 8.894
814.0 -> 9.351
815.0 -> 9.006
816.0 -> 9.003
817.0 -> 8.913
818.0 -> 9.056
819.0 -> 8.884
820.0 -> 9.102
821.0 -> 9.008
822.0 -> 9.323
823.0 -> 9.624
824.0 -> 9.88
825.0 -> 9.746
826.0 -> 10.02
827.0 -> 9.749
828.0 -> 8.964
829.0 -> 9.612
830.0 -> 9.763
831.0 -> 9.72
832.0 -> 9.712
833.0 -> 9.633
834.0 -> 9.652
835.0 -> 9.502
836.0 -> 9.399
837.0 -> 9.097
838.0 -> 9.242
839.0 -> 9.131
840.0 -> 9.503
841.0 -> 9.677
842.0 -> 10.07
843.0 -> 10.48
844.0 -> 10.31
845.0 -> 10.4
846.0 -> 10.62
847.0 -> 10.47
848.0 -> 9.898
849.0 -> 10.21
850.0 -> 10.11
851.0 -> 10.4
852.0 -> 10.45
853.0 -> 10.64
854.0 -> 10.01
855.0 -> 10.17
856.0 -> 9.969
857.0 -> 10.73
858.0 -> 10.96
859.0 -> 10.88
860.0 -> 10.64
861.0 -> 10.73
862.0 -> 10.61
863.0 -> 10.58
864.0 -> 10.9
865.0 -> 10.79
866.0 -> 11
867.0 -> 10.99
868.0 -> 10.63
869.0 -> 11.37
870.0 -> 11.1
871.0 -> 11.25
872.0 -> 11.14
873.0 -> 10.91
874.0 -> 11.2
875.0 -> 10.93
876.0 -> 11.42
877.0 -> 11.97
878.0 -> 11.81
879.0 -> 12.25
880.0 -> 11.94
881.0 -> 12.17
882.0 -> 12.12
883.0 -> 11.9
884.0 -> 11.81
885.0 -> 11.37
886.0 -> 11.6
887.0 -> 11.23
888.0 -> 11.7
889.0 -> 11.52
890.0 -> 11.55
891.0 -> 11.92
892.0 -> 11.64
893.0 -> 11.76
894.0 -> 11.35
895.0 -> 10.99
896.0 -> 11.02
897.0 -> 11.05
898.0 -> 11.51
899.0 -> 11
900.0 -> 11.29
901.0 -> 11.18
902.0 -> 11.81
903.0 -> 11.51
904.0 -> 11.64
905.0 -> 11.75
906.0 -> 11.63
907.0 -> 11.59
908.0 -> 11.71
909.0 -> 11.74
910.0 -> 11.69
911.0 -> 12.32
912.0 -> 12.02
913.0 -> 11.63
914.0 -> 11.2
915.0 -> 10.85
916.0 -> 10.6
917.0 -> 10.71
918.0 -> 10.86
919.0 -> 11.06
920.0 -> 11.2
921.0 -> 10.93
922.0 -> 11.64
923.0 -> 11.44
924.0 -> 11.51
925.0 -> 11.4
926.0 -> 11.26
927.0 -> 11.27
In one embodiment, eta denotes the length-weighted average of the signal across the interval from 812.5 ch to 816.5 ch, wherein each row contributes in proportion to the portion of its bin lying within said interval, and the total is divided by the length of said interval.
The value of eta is 9.1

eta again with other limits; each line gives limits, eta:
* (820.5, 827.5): 9.6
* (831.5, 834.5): 9.7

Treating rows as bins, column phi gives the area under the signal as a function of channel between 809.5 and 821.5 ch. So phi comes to 108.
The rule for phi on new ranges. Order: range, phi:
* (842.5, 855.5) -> 134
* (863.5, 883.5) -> 228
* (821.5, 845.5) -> 232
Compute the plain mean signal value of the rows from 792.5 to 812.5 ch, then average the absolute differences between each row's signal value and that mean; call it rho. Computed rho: 0.22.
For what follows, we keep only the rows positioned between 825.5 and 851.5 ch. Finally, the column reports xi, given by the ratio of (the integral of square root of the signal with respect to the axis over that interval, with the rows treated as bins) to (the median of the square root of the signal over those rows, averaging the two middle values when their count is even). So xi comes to 26.1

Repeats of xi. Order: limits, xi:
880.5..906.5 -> 26.0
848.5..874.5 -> 26.0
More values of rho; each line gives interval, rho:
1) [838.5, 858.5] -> 0.34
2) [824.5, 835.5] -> 0.16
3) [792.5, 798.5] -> 0.25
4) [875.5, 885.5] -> 0.22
